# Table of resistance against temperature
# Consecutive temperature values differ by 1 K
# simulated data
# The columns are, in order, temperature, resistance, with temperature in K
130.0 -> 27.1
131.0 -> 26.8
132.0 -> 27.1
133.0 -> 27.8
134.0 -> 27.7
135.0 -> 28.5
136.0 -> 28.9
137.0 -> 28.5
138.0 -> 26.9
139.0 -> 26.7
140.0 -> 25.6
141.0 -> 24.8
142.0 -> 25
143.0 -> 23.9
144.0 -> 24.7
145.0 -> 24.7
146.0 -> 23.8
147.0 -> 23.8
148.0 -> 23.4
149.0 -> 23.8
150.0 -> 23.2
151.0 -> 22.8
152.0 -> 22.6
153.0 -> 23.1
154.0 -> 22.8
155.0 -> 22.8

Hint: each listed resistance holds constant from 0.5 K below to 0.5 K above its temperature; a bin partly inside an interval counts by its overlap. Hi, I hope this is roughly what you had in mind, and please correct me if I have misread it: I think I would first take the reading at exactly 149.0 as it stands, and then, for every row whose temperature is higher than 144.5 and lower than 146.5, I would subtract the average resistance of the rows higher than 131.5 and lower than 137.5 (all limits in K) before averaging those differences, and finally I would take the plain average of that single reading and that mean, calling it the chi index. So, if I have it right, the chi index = 10.0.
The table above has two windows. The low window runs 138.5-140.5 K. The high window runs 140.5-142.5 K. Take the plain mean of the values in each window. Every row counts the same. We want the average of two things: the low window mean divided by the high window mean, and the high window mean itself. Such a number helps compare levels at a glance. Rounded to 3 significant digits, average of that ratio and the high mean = 13.0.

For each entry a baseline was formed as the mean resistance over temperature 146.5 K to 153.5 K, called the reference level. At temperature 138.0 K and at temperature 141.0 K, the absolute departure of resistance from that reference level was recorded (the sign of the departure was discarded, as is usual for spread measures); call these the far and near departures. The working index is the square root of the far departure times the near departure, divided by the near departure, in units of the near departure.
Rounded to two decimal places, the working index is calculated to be 1.53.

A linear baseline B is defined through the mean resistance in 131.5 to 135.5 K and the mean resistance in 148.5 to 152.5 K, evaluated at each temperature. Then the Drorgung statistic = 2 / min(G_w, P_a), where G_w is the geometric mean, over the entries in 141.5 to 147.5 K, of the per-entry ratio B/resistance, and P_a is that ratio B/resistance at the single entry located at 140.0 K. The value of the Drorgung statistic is 1.97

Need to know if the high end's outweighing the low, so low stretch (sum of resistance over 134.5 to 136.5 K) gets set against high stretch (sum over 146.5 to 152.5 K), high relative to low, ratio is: 2.4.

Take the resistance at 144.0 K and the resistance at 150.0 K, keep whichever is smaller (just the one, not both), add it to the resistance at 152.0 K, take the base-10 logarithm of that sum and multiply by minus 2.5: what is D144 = -4.152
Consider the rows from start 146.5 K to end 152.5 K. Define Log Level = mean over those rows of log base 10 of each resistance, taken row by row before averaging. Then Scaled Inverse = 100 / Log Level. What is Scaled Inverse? 73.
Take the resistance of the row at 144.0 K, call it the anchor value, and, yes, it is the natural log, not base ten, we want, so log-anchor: 3.21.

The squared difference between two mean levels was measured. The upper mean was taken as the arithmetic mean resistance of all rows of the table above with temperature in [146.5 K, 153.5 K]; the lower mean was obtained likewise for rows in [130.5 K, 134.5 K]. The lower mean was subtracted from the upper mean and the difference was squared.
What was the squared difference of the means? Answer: 16.9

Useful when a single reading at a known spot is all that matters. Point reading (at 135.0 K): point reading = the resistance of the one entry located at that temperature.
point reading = 28.5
